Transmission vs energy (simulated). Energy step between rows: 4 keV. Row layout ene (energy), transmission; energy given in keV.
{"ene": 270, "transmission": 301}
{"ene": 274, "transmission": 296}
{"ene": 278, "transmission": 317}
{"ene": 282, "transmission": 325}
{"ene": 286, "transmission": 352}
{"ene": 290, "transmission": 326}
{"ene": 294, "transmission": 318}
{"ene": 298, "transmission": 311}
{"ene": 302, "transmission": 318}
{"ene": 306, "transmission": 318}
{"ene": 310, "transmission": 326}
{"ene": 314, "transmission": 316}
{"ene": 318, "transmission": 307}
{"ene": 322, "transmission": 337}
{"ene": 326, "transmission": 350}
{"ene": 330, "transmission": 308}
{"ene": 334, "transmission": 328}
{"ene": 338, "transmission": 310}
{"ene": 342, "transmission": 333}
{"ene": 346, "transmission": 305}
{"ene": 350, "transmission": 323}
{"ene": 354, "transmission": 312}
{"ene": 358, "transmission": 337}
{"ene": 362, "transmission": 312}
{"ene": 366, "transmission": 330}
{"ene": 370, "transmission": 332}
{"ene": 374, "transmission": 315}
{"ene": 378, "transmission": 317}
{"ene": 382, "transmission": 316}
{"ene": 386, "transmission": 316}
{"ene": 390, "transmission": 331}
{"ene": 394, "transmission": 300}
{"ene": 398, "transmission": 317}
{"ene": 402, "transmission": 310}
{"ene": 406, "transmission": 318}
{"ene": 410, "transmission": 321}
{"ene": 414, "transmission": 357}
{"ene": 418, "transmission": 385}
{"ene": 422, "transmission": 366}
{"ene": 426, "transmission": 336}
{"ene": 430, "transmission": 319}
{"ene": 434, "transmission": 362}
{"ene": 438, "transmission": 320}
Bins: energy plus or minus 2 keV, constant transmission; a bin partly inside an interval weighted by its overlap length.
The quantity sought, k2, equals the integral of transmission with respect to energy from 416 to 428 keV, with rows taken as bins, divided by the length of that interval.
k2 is 362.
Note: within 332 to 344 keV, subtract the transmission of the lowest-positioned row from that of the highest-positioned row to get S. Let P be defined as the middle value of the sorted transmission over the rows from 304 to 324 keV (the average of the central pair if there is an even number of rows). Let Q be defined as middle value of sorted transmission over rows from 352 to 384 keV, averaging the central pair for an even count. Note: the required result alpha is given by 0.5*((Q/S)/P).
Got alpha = 0.10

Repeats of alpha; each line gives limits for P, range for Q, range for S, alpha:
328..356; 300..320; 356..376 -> -0.02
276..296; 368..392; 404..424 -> 0.01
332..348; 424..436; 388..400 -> -0.04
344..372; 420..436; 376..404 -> -0.08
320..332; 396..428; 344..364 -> 0.07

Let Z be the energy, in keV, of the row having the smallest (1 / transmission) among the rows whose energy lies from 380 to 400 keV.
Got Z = 390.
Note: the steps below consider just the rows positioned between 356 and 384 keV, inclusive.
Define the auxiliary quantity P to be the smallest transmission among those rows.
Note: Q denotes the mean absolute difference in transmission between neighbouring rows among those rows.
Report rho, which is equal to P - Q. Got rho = 301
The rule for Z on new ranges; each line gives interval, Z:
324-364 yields 326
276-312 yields 286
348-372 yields 358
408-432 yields 418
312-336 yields 326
